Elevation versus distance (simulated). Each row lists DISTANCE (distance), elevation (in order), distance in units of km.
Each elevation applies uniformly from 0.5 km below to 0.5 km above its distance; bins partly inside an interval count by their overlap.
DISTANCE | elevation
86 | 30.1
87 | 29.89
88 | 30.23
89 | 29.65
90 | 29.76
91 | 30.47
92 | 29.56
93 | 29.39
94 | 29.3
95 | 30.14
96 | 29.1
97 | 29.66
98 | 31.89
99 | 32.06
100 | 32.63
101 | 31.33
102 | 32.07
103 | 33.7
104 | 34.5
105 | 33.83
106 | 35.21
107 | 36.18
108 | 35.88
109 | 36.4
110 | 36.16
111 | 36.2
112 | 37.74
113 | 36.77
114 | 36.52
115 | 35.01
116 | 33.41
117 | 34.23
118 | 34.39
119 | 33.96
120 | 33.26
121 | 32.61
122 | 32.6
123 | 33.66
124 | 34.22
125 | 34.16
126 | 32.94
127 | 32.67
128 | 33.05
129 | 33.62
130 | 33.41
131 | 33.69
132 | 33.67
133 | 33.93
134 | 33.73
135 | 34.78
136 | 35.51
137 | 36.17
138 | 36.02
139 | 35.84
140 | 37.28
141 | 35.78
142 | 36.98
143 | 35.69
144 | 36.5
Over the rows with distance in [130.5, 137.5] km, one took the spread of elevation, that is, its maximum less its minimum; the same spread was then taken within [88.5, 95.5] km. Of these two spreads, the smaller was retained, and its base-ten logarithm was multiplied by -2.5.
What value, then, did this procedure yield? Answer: -0.17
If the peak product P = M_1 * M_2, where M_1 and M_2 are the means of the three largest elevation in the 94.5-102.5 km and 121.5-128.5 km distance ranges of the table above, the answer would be 1097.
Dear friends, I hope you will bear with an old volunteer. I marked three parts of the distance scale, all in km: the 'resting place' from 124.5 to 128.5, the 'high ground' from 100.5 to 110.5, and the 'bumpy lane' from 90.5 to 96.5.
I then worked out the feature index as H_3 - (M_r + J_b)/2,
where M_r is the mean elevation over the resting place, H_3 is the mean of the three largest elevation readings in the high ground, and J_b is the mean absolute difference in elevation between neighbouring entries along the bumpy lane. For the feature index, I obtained 19.3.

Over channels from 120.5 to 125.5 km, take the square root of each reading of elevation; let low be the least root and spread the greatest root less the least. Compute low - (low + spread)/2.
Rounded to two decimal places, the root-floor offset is 2.78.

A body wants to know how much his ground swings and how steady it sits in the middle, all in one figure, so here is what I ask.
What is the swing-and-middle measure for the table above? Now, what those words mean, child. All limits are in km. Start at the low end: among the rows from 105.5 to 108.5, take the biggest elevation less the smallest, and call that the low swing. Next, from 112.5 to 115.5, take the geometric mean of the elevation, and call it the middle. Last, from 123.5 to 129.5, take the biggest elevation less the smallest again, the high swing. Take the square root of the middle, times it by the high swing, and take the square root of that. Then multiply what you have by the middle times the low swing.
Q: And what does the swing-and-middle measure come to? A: 107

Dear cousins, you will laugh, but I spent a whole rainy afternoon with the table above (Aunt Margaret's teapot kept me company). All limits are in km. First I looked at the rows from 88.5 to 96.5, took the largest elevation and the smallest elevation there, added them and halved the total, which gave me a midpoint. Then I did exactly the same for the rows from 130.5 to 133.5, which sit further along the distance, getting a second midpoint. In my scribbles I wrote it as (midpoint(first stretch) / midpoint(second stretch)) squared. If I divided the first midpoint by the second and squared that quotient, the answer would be 0.78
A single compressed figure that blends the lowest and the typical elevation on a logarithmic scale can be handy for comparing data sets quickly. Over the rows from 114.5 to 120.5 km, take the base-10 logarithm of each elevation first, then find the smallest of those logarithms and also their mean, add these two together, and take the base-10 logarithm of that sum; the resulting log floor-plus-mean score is 0.485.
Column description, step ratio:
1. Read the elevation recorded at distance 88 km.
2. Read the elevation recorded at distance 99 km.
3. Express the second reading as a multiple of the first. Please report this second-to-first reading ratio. 1.061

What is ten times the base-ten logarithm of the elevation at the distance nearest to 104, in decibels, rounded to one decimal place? 15.4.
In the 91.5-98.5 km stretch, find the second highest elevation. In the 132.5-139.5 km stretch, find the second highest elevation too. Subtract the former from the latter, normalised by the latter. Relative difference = 0.16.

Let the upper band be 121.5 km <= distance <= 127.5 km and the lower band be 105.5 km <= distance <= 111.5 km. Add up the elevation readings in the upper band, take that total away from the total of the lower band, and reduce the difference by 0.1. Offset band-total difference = 16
